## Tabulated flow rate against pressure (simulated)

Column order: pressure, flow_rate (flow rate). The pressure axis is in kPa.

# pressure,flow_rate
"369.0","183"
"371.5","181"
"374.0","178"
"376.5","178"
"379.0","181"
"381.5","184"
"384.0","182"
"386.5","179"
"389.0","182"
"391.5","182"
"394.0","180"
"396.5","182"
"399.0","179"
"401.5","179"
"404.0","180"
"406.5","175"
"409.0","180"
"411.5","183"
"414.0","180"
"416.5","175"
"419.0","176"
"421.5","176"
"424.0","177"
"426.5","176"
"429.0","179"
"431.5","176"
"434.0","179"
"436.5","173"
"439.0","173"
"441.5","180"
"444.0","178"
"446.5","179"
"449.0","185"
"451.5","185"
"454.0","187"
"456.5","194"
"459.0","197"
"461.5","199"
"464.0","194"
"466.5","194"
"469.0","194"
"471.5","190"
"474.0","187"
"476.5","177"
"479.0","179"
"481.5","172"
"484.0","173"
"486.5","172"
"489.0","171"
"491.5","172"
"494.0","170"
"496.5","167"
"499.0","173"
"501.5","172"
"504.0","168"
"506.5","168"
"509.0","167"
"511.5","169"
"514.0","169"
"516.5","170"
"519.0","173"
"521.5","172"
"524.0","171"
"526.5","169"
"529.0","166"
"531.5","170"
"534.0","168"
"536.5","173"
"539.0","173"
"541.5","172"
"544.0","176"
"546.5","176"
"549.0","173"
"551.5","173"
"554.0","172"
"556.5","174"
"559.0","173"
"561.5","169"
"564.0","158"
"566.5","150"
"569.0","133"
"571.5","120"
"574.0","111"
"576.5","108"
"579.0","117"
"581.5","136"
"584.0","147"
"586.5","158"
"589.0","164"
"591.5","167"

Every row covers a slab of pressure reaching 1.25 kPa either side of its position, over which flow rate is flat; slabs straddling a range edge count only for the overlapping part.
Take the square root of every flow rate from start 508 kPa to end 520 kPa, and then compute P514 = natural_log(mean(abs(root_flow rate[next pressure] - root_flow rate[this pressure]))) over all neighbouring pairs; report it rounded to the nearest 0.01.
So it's -2.86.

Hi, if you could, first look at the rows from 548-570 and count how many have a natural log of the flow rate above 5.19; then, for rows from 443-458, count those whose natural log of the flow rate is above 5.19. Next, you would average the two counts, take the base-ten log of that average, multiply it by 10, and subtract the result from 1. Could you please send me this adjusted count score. -2.0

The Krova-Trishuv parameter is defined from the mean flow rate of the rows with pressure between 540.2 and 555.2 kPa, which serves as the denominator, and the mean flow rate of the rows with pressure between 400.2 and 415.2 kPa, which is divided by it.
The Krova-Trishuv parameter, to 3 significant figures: 1.03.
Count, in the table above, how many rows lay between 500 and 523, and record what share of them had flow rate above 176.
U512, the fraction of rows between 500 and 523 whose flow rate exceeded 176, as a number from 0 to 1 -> 0.0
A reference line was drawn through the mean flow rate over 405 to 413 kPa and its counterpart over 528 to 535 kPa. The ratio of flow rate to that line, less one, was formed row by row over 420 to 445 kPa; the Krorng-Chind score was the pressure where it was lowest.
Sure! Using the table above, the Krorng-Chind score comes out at 436.5 kPa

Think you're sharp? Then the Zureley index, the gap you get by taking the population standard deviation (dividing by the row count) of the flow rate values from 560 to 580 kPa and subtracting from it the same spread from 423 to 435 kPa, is 20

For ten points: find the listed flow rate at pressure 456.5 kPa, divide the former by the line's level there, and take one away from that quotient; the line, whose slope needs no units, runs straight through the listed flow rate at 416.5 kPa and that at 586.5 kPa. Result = 0.135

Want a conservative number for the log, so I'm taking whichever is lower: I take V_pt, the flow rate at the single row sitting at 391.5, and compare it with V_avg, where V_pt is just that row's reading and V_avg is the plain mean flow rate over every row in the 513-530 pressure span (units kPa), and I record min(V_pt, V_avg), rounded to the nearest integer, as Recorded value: 170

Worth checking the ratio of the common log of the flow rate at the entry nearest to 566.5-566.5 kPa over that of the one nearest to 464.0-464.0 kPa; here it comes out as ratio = 0.951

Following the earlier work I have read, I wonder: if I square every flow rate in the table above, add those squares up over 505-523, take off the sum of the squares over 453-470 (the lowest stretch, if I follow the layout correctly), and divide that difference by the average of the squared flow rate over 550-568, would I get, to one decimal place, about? -2.2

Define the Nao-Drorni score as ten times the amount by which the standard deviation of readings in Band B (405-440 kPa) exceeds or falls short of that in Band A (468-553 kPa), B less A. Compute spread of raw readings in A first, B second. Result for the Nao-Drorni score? -34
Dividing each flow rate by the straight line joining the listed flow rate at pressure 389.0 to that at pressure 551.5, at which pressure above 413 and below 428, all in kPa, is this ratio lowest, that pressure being 416.5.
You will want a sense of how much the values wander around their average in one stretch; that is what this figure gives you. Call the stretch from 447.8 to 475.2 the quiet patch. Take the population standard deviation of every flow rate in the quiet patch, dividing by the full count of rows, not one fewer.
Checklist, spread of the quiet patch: 4.7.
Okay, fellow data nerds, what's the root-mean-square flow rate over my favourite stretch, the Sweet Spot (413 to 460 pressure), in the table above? 180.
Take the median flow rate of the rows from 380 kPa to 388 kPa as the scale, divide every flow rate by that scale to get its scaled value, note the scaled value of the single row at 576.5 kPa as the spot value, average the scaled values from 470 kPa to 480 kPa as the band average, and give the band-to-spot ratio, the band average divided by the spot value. 1.70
